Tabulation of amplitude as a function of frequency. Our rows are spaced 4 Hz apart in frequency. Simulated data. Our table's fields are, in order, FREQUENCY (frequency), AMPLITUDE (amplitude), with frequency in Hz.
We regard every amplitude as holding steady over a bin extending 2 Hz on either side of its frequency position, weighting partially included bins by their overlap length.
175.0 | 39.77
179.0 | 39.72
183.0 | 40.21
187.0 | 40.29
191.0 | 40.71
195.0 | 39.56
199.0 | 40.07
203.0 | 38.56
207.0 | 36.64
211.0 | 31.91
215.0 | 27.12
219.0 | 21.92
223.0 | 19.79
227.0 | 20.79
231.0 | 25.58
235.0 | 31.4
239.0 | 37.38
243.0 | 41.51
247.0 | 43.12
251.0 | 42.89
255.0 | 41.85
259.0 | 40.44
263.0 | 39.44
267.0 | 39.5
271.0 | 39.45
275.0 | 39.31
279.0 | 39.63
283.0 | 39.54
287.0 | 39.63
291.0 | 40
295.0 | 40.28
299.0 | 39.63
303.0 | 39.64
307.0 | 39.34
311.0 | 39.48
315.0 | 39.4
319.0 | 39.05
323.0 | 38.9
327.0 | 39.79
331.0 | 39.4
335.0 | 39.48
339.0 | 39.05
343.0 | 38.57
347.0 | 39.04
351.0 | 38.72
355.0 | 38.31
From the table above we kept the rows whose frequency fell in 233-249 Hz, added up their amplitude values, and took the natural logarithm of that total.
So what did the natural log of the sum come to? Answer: 5.0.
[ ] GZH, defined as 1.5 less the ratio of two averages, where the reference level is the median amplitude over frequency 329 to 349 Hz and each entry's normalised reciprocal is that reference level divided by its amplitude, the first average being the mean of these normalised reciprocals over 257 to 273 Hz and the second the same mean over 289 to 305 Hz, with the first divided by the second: 0.50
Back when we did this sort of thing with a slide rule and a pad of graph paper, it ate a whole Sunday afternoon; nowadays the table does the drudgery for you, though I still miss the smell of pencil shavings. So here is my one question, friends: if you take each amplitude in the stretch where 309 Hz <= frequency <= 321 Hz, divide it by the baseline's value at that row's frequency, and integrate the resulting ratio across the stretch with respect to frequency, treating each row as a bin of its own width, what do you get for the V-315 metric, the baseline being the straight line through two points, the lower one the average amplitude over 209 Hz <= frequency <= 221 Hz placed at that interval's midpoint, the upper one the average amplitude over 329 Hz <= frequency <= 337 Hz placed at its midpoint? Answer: 13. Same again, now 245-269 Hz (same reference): 32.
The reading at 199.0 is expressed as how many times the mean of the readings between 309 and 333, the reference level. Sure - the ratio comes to 1.02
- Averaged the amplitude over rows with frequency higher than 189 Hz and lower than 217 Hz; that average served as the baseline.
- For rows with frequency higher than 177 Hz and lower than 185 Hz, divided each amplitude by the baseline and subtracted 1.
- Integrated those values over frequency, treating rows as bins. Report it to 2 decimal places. 0.79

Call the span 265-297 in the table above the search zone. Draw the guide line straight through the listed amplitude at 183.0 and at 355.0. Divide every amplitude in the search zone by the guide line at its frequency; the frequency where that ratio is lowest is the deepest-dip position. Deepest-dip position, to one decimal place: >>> 275.0 Hz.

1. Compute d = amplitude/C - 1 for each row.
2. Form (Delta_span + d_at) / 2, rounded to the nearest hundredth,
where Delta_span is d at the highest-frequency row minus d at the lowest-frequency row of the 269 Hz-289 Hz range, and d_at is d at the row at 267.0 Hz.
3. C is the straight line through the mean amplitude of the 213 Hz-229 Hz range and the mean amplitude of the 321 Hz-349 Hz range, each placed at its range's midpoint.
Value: 0.13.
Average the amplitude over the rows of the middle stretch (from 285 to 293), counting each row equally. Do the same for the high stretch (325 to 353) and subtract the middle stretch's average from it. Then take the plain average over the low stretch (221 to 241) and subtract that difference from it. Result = 28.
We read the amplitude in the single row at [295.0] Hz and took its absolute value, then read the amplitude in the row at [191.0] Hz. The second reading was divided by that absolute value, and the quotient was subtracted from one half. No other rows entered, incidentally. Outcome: -0.511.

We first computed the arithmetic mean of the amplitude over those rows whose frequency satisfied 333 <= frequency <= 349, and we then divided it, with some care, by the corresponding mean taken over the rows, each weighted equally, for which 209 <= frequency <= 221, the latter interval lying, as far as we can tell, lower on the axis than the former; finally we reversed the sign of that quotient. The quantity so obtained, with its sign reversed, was -1.45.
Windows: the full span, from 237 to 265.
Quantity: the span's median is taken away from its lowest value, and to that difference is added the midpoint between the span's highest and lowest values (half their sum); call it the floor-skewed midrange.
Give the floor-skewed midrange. 36.1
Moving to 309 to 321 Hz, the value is 38.9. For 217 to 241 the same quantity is 24.6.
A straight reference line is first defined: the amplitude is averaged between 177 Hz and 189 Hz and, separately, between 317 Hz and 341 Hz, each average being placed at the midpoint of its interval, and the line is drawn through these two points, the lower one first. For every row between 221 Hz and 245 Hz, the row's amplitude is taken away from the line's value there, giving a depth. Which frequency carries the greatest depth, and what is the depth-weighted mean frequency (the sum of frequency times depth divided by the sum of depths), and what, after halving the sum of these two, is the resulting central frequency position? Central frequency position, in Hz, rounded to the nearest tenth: 225.4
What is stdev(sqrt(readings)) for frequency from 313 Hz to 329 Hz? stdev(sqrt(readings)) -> 0.03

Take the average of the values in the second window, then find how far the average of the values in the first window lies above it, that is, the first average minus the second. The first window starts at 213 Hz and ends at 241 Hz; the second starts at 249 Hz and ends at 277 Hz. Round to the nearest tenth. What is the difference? -14.1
